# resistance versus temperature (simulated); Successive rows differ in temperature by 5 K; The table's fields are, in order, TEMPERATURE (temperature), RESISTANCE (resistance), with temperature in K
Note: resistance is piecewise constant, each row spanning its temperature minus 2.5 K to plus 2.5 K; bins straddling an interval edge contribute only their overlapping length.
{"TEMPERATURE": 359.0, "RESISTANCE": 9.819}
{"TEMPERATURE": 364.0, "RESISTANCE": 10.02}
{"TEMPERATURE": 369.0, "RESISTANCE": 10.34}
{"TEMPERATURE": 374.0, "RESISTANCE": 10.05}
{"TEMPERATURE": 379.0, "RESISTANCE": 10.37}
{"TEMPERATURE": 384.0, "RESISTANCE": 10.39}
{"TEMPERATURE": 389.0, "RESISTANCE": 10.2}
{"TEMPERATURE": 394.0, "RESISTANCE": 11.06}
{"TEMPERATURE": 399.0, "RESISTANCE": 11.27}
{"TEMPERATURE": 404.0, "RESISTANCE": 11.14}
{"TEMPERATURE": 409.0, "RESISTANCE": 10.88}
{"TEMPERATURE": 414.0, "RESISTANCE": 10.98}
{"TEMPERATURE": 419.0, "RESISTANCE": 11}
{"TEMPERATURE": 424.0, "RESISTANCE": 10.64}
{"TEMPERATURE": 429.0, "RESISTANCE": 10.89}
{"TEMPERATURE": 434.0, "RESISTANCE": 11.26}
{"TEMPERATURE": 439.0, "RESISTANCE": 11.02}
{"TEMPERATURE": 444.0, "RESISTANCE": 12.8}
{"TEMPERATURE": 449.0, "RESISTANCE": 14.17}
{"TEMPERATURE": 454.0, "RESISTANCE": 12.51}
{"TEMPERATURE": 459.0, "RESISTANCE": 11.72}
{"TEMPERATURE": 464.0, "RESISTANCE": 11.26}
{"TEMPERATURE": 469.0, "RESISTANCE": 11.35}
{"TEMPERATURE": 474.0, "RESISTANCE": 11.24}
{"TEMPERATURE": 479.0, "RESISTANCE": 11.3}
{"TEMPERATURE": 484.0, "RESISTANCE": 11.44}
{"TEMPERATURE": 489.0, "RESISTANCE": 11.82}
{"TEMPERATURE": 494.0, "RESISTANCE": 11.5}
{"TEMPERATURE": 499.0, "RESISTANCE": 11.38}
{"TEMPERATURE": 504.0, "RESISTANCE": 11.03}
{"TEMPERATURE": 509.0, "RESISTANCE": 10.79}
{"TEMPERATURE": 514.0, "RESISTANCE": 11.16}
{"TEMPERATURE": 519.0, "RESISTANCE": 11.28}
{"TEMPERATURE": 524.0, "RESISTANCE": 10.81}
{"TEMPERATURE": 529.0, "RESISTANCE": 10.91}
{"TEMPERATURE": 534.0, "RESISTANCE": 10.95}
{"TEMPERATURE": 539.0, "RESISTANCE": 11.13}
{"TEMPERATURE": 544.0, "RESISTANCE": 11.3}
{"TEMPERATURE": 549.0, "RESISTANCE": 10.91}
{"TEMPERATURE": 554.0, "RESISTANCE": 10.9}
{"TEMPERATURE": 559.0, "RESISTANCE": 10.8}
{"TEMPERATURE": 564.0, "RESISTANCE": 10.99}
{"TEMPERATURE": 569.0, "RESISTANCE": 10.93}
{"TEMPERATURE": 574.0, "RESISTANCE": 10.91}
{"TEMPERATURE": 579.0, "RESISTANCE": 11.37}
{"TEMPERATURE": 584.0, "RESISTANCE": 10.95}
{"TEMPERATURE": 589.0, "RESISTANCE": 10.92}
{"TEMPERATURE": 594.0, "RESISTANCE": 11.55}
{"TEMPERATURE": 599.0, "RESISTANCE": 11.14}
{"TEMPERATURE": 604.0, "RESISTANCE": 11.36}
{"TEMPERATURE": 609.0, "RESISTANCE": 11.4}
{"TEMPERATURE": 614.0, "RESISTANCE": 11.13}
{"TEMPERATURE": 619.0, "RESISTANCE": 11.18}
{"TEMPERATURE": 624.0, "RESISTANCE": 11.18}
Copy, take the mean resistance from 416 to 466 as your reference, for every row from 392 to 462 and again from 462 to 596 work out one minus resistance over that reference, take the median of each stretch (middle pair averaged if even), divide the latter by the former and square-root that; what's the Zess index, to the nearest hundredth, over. 0.98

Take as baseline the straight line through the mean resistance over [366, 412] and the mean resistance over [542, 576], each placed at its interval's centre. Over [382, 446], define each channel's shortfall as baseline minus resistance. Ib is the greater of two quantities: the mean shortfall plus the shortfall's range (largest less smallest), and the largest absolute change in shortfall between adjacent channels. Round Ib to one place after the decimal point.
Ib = 2.1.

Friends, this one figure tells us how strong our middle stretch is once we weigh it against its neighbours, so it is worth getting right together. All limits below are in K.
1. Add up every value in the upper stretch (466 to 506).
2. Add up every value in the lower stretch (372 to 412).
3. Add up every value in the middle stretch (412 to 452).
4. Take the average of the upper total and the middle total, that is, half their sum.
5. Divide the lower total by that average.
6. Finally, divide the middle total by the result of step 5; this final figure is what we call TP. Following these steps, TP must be 100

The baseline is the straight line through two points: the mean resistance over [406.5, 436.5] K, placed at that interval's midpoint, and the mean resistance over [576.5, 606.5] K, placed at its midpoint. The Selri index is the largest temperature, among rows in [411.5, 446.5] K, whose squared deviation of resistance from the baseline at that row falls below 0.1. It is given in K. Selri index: 439.0 K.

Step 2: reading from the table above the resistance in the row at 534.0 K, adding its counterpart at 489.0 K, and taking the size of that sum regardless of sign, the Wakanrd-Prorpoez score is 22.8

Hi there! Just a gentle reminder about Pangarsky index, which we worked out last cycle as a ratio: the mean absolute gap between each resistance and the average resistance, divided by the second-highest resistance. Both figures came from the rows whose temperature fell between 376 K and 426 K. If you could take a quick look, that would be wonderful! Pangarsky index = 0.0282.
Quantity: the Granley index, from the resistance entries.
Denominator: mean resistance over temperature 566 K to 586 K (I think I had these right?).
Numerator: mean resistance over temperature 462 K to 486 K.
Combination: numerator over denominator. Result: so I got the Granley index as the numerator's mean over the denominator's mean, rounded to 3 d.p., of 1.025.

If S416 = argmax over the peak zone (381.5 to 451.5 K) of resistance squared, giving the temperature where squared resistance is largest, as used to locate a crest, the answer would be 449.0 K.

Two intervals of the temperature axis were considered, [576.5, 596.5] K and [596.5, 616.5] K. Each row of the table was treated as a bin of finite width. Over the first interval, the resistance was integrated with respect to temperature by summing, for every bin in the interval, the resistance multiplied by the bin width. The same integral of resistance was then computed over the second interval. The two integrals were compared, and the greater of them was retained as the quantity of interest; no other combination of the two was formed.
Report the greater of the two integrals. 225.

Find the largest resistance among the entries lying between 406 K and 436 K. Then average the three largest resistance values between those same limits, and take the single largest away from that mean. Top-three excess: -0.18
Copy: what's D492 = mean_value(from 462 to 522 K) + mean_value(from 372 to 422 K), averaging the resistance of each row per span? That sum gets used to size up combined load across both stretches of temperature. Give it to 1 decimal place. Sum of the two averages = 22.0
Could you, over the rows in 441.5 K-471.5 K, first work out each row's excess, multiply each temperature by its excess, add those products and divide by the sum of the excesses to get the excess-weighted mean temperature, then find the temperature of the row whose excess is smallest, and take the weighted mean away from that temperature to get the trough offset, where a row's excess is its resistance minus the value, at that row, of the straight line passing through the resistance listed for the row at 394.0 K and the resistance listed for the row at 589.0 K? 12.9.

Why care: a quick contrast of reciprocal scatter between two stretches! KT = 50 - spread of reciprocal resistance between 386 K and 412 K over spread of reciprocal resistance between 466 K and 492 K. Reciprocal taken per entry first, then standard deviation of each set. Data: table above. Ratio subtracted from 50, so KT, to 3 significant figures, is 47.9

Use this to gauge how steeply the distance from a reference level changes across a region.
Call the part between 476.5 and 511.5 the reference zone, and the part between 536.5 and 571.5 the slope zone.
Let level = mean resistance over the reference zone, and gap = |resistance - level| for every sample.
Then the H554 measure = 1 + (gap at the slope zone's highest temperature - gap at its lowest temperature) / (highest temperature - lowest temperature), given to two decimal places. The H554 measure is 1.01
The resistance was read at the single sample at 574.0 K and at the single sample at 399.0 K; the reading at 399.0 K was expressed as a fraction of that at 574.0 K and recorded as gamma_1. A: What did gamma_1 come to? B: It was 1.03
